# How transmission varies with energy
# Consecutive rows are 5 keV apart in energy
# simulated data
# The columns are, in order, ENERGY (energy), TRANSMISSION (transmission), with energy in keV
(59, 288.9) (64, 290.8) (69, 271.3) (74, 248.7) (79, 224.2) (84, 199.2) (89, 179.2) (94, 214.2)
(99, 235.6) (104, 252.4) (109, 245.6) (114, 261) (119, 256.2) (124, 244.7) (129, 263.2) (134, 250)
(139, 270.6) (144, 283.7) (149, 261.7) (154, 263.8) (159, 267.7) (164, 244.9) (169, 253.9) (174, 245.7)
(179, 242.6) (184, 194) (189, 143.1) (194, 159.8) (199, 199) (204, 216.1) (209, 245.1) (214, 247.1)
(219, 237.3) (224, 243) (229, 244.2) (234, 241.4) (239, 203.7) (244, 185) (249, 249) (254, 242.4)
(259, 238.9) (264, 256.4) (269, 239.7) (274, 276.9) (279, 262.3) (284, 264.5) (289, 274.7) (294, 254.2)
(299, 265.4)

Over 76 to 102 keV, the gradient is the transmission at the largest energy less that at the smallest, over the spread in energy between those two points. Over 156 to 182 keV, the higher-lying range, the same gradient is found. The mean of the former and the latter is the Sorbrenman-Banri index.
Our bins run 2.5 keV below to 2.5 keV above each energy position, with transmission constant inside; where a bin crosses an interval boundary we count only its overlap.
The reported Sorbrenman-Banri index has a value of 0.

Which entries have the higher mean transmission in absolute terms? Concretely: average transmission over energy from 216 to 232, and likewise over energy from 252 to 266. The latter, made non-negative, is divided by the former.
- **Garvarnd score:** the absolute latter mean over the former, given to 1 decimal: 1.0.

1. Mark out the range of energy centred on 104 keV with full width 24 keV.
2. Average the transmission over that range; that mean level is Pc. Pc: 242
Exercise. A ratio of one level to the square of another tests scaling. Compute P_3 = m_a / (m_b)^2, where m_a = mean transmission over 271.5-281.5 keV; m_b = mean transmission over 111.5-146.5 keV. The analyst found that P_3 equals 0.0039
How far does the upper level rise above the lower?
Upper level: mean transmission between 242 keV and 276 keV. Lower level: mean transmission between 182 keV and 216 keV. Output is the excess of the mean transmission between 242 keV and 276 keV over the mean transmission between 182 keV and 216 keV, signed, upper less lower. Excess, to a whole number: 41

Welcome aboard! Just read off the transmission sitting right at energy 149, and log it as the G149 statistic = 261.7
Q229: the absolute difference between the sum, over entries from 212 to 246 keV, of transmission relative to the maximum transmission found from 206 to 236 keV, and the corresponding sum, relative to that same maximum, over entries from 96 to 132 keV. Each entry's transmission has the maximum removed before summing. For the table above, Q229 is 157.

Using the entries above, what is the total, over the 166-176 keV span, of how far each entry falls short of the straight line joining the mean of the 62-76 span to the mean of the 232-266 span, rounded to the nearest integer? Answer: -4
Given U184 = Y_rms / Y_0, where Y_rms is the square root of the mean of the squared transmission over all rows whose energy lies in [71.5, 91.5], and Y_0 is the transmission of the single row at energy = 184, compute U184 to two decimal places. 1.11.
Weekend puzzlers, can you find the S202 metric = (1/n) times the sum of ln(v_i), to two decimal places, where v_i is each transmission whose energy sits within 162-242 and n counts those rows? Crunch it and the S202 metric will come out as 5.39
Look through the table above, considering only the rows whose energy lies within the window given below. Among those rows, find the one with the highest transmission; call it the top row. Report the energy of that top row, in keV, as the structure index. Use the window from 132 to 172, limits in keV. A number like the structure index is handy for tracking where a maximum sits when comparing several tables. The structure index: 144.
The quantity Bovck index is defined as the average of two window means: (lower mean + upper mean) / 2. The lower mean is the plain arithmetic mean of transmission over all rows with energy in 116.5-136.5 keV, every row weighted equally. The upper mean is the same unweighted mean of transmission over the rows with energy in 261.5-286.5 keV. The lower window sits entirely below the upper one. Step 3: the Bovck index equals 257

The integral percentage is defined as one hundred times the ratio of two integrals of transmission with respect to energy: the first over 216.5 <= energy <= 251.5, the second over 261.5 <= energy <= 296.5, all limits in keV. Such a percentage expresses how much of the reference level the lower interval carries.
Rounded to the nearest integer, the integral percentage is 88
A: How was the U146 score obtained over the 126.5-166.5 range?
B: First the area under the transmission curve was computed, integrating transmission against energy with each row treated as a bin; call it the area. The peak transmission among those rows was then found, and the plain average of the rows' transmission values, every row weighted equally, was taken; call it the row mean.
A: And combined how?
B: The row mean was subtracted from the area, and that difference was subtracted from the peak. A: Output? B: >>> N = -9981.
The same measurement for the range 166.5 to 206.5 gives -7810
